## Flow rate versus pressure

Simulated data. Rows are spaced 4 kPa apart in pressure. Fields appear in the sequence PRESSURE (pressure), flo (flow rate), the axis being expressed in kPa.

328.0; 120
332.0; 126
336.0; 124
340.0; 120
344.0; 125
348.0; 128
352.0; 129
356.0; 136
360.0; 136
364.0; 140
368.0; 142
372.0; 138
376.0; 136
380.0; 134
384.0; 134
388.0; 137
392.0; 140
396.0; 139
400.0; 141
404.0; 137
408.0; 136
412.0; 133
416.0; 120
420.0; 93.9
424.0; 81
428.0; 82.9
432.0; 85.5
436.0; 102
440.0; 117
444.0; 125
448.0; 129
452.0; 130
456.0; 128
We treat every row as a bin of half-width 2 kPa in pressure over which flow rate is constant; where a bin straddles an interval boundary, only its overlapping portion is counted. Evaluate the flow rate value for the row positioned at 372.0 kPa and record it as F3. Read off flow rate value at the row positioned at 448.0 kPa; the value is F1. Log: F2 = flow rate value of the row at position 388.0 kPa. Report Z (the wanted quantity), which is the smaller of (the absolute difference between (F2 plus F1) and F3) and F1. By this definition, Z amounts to 128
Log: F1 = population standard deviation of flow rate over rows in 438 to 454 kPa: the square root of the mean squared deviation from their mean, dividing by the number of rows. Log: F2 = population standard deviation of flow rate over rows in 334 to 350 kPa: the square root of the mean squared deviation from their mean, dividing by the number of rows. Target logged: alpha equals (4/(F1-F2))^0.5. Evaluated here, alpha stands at 1.3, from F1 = 5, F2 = 2.9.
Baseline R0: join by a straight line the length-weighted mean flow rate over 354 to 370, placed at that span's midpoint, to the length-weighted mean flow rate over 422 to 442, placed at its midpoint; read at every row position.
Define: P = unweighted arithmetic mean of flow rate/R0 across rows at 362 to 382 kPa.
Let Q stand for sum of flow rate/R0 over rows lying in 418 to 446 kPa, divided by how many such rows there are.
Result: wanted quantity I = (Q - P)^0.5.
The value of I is 0.1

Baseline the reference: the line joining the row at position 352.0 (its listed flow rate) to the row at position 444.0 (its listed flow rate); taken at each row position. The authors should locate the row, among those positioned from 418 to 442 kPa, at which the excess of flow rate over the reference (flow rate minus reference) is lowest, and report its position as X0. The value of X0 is 424.0 kPa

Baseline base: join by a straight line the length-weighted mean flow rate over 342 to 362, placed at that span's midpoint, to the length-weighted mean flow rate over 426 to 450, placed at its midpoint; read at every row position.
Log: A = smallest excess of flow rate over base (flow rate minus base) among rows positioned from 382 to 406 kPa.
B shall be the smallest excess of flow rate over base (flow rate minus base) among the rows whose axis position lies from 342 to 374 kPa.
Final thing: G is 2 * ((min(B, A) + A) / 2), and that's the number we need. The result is 4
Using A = 12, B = -8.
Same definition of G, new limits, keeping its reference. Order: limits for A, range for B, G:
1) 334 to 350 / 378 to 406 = -28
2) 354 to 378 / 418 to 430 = -23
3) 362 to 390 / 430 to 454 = -12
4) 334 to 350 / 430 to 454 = -37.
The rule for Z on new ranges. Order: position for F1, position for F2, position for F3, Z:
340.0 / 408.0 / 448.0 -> 120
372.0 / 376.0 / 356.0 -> 138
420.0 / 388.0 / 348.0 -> 94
